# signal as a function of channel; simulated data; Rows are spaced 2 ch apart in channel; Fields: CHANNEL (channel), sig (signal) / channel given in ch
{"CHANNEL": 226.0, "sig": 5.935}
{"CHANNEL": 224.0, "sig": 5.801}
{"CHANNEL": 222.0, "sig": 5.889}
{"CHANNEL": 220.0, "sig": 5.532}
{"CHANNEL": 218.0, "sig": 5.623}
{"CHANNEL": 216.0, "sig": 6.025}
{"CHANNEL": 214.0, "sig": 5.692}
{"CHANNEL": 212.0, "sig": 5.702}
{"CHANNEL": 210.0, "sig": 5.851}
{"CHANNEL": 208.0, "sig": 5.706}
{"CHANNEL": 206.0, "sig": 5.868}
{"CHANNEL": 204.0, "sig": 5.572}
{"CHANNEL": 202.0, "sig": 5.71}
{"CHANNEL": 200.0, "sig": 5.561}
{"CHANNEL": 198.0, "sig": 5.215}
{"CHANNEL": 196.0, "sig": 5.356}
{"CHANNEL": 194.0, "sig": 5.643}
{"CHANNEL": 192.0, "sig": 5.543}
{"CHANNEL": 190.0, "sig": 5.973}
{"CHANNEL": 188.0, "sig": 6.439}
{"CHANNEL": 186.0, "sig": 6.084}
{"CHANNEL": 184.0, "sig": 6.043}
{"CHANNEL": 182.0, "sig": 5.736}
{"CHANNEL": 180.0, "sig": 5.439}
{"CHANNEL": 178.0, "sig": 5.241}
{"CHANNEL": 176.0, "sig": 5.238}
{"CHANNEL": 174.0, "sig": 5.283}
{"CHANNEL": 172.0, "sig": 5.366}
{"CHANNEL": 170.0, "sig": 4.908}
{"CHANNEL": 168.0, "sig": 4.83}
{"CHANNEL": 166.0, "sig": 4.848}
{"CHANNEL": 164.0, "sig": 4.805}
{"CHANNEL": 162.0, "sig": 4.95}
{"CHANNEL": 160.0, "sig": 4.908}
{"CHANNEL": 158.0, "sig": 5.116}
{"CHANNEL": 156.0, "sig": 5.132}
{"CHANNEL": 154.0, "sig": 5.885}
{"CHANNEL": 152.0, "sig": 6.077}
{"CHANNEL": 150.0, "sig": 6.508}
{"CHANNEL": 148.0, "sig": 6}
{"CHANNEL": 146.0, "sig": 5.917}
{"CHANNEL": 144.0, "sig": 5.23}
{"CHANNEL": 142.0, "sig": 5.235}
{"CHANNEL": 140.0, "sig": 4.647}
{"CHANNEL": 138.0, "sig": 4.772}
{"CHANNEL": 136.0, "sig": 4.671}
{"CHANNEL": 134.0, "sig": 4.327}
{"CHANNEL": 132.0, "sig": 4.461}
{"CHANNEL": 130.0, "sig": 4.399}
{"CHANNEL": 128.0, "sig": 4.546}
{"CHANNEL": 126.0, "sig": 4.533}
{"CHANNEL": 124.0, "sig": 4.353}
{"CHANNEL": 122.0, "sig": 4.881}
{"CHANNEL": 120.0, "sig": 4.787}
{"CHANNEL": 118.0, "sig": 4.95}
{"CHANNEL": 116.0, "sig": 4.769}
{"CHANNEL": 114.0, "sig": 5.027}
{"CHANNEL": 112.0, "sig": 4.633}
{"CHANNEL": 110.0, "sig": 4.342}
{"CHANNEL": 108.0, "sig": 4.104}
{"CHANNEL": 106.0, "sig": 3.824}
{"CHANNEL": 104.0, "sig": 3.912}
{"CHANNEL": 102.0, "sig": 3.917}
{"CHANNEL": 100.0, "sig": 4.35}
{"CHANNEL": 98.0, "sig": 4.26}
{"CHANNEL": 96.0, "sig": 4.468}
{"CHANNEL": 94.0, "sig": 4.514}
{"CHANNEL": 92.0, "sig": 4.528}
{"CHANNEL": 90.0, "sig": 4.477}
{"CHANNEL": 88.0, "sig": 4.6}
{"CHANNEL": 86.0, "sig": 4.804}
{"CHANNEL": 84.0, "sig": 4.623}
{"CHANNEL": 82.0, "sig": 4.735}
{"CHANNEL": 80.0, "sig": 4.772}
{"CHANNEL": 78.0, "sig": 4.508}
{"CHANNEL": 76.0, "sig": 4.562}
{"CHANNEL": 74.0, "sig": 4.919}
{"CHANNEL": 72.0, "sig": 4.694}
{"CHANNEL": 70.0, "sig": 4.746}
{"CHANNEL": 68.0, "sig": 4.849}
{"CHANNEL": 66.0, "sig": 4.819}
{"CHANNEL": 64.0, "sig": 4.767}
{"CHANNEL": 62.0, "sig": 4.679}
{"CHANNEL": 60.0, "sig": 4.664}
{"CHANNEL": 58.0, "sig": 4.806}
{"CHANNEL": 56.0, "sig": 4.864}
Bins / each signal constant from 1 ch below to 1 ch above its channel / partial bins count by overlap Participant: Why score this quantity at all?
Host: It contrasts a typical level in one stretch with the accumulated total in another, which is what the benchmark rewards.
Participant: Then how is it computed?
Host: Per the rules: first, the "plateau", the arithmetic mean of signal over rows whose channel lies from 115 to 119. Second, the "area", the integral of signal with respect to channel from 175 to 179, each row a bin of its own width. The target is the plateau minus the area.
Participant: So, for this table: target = -16.1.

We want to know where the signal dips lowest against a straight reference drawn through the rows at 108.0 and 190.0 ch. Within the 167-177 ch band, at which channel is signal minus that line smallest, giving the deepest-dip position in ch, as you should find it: 168.0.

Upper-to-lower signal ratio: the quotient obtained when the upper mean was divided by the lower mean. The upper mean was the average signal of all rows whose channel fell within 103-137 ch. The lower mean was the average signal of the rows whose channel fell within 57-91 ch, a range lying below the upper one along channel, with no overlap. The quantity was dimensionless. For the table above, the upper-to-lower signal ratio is 0.96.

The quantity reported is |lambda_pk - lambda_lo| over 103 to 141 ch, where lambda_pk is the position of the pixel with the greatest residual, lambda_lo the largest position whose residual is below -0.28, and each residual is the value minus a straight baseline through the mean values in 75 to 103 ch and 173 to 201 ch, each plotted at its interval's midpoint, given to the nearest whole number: 26 ch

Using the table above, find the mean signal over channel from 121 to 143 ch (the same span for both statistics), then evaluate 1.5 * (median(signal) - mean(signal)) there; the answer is -0.11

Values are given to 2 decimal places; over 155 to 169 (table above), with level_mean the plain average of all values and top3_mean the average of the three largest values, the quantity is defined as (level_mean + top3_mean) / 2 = 5.00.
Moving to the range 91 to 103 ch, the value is 4.42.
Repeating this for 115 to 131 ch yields 4.76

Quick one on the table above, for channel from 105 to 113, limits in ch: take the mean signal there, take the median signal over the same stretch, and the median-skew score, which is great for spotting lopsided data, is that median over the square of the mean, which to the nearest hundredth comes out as 0.24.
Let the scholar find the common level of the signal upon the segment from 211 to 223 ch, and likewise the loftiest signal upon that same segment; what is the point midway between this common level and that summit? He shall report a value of 5.9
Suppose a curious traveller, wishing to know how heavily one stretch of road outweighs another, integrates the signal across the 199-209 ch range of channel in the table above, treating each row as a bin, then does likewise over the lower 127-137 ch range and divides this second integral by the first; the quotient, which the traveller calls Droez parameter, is 0.79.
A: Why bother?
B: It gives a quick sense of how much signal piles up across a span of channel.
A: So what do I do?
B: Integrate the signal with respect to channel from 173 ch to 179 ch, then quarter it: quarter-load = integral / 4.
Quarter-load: 7.9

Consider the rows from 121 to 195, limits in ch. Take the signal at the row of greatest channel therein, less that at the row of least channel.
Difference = 0.76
